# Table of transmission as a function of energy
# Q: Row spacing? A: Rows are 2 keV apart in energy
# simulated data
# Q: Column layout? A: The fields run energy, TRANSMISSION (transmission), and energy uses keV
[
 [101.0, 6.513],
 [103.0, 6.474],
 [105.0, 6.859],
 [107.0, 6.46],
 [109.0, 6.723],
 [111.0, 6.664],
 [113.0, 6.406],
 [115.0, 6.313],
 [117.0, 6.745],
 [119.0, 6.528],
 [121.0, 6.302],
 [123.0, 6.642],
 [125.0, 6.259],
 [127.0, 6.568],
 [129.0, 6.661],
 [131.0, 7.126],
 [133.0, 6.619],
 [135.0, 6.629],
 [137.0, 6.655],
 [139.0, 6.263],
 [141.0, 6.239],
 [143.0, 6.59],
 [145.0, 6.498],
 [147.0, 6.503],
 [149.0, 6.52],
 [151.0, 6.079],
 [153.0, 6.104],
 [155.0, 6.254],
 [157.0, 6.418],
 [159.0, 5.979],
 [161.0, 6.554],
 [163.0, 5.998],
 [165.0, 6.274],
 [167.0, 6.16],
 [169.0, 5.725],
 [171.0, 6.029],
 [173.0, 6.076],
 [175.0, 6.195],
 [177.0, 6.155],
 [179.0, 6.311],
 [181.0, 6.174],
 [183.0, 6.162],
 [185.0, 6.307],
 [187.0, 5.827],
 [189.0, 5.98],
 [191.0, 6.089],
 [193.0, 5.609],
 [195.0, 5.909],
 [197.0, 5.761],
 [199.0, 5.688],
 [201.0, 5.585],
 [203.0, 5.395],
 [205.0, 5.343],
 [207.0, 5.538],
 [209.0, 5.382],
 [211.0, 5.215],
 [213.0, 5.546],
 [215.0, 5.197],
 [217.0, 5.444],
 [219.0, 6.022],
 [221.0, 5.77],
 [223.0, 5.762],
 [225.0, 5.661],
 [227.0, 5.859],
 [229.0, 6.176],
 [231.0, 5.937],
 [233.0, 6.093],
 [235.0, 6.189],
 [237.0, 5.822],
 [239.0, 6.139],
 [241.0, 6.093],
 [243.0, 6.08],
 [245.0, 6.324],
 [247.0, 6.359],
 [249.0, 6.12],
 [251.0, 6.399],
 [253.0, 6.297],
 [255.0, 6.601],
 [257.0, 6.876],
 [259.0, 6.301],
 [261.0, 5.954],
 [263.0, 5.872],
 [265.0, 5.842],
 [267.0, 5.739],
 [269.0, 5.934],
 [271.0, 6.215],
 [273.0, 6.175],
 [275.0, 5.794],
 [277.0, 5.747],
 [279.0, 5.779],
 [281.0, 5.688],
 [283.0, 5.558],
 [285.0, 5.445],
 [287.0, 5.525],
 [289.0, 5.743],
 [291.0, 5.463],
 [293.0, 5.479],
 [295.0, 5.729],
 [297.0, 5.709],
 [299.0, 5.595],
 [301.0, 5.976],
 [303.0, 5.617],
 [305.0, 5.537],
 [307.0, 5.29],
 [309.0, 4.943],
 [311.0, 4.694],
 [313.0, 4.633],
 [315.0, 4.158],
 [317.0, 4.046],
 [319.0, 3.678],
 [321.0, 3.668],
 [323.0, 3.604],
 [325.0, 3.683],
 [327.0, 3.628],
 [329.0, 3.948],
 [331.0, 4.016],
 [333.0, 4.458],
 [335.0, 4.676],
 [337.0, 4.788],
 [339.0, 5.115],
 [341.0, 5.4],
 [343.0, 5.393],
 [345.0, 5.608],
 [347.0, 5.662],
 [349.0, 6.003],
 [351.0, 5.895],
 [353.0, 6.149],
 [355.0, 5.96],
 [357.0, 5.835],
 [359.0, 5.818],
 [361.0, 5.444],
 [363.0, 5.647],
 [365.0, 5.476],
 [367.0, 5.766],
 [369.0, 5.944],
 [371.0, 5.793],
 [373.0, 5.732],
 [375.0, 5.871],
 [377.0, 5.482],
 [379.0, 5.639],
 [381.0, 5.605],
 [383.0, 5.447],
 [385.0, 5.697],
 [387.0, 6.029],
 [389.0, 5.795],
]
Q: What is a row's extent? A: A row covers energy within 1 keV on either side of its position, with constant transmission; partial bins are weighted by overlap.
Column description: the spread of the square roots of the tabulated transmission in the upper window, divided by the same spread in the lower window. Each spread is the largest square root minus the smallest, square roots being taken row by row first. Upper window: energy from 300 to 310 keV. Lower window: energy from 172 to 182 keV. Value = 4.7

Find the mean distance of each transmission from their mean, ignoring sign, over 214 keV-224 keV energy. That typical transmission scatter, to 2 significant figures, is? 0.25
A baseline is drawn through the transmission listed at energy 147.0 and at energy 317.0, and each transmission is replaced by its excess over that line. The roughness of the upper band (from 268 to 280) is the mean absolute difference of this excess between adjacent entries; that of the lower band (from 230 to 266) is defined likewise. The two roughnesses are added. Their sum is 0.357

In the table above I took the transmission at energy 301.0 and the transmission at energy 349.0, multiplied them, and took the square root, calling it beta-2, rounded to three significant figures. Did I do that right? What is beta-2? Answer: 5.99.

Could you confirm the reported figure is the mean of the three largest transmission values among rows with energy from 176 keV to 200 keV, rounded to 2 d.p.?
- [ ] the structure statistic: 6.26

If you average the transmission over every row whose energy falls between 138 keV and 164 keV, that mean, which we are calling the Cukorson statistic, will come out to 6.31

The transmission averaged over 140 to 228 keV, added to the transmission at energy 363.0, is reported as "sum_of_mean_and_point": 11.6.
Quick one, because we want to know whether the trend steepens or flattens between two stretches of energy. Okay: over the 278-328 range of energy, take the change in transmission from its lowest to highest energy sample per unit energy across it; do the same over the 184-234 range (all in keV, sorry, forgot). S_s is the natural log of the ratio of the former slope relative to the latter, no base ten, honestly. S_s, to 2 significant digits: 2.3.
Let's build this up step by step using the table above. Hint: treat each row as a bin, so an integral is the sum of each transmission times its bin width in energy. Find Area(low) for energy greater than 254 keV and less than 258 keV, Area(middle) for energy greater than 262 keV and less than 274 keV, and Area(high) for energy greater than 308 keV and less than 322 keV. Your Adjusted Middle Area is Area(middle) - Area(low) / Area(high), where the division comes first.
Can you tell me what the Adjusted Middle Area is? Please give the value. 71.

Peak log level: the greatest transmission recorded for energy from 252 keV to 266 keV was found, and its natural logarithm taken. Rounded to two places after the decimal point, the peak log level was 1.93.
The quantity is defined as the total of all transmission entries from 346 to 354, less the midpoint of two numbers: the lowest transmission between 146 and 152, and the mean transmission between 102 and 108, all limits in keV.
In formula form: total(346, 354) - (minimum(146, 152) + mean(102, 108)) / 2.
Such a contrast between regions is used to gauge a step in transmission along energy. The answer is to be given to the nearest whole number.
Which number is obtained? 17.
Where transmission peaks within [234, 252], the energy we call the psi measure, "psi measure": 251.0 keV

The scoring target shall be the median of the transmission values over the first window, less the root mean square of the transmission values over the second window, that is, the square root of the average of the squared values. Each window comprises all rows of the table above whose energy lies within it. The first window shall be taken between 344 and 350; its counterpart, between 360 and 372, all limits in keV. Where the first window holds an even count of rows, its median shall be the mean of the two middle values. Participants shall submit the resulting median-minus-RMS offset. 0.0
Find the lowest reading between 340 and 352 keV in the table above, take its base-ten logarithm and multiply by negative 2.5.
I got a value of -1.83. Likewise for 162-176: -1.89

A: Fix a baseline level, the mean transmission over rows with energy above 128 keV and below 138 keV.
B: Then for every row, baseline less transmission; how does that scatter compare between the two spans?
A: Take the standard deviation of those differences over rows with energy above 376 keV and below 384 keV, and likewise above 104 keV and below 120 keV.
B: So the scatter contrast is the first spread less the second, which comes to -0.096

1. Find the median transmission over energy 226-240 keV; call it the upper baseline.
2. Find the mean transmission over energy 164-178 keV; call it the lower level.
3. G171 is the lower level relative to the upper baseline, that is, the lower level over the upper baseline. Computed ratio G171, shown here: 1.00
